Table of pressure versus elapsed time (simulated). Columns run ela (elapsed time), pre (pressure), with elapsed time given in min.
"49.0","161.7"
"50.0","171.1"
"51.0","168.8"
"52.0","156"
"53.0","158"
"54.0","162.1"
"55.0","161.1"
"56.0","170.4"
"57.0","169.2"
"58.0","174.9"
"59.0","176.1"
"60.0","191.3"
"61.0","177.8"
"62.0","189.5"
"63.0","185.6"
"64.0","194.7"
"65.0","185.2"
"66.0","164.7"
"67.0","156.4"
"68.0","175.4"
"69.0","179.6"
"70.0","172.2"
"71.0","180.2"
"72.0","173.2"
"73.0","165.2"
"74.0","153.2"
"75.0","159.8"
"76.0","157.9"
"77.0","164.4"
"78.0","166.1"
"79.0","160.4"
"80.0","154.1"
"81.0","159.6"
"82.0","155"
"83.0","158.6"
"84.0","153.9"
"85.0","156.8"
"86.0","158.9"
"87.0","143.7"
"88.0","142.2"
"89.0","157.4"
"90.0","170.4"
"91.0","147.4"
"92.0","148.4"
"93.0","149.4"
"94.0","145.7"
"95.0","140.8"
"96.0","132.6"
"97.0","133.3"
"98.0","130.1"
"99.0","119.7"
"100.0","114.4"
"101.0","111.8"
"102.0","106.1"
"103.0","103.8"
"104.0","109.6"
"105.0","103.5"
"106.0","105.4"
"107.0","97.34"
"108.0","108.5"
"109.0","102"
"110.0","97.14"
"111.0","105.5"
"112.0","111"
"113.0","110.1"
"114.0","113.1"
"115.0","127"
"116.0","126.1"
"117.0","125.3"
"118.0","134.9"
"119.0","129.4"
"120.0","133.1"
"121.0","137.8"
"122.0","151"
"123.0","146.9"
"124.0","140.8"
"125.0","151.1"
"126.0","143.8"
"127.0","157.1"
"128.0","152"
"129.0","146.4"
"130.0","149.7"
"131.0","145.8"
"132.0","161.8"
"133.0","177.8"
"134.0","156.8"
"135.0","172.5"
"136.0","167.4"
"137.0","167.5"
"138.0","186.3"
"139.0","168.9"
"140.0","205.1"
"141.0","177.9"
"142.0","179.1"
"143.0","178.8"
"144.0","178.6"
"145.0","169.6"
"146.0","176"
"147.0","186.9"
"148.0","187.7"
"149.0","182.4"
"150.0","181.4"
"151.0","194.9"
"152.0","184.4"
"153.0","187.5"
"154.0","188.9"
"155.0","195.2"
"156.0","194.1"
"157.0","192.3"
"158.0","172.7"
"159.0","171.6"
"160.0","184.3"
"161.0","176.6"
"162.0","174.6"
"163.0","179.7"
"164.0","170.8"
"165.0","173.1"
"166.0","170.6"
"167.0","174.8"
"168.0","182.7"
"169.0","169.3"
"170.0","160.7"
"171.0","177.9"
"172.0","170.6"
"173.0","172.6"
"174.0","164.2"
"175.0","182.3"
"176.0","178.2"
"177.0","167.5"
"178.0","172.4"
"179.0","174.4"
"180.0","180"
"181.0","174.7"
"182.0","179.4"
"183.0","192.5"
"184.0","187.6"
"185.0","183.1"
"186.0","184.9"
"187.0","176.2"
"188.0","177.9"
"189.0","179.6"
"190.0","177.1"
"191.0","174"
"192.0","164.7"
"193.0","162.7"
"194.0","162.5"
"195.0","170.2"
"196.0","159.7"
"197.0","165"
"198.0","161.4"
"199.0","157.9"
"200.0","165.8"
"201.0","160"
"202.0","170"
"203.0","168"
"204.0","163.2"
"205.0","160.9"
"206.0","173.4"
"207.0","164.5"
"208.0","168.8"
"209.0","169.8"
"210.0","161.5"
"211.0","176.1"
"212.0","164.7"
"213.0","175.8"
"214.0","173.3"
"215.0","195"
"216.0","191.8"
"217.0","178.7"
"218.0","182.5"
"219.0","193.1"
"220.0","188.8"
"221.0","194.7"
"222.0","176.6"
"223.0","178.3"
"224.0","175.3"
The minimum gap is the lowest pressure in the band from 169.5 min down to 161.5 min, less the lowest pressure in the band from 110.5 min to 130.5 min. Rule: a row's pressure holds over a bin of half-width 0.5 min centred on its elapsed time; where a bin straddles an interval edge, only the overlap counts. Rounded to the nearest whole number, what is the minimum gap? 64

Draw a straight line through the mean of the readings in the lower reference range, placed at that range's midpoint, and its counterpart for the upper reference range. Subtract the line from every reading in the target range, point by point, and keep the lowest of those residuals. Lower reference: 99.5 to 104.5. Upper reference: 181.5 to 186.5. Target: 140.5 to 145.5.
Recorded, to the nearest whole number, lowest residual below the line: 20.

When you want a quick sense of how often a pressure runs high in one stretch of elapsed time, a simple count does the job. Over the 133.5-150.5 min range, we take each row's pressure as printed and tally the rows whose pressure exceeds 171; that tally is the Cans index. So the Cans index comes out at 12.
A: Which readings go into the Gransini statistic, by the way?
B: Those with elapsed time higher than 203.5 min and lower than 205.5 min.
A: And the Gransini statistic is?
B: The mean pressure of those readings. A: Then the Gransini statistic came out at 162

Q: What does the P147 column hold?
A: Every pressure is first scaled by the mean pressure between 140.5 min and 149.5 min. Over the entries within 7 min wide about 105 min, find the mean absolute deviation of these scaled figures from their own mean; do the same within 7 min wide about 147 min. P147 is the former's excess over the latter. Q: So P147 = -0.0109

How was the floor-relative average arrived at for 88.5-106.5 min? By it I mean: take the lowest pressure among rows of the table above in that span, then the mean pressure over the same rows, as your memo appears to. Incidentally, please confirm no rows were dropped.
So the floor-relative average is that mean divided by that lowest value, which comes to 1.25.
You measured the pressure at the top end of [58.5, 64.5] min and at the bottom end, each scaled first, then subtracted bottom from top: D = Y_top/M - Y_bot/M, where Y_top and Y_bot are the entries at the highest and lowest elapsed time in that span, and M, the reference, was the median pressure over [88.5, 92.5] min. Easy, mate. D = 0.122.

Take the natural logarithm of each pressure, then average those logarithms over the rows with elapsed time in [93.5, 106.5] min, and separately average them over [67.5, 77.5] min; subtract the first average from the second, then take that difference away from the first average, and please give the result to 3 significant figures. 4.43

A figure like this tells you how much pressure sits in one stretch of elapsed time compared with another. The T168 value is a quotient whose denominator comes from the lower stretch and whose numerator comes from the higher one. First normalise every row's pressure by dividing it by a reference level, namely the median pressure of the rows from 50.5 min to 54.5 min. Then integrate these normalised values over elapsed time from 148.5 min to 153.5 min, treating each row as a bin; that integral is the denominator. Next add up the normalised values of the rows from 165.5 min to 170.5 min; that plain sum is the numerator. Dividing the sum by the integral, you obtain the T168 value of 0.92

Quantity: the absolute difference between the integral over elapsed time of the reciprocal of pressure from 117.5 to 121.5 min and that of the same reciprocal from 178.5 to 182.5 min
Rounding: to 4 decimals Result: 0.0073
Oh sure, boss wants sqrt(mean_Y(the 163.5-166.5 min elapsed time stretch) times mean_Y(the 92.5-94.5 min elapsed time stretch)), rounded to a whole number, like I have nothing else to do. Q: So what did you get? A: 159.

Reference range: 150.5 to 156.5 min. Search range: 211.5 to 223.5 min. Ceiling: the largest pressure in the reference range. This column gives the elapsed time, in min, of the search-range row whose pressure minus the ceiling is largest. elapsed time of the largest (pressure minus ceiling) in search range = 215.0 min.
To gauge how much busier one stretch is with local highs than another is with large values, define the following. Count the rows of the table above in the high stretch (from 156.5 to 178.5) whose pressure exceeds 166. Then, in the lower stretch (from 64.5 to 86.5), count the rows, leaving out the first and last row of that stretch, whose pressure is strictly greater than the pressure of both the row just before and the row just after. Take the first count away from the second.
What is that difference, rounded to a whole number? -14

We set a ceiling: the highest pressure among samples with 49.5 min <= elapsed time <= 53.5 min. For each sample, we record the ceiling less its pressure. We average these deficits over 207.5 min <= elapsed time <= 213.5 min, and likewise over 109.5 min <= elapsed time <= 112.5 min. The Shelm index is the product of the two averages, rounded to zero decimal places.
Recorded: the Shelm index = 110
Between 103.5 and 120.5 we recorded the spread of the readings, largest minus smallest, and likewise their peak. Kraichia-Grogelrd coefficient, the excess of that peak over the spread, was 97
